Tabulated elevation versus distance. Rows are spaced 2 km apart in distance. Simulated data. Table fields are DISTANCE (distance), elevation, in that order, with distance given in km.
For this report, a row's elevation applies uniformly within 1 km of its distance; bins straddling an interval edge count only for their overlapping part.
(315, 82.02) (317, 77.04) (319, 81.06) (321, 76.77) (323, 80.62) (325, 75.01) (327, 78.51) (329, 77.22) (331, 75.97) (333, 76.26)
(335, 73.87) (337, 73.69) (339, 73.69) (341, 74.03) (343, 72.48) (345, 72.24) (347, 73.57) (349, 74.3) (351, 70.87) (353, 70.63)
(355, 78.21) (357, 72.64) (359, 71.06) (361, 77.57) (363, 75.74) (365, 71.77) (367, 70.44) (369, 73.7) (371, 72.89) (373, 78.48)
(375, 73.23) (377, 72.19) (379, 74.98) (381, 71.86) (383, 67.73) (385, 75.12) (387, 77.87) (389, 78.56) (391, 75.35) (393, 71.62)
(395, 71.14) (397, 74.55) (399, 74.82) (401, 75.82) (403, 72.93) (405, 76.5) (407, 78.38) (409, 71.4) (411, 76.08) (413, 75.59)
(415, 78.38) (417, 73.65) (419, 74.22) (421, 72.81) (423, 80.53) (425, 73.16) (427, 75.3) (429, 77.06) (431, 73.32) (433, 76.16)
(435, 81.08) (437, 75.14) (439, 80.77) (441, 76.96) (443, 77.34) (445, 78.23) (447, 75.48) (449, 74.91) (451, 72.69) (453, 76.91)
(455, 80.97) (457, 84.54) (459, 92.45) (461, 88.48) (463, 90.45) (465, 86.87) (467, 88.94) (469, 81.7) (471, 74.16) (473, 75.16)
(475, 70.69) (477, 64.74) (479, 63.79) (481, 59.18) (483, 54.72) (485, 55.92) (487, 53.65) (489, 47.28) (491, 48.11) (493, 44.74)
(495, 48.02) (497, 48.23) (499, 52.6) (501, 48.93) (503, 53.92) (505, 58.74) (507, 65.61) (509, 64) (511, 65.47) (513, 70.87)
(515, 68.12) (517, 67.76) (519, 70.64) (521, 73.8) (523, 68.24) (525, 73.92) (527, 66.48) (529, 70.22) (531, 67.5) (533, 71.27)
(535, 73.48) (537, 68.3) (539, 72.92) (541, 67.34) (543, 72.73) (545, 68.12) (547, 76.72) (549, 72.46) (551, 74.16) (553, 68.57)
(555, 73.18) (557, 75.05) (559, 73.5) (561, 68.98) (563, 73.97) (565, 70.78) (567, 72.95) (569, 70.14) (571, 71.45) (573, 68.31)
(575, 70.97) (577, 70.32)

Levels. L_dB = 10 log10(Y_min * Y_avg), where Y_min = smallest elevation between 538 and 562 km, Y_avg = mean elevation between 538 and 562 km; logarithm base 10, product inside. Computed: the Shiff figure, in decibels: 36.9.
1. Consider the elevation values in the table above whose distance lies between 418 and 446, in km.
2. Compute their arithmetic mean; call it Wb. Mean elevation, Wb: 76.6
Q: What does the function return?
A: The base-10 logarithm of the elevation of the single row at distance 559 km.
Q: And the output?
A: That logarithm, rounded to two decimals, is 1.87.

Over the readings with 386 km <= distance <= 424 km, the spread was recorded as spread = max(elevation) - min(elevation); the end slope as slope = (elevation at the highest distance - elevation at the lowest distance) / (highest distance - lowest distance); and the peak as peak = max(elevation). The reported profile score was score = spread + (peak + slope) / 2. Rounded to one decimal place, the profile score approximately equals 49.7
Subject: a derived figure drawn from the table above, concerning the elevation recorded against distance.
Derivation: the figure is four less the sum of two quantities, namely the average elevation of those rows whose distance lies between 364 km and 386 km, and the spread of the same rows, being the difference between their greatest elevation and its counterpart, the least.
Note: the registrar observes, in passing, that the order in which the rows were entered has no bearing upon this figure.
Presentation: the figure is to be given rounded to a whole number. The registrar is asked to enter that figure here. -80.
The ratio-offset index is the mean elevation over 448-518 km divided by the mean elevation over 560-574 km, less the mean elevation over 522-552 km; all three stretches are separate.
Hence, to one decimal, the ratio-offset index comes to -70.0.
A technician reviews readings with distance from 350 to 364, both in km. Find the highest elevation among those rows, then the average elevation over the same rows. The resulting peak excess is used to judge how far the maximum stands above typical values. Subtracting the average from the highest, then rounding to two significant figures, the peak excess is 4.4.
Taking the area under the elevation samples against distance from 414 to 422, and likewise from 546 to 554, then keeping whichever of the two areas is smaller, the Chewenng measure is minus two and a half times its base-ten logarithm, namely -6.92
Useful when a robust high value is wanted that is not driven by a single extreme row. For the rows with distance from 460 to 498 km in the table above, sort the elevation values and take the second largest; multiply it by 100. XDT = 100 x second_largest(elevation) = 8894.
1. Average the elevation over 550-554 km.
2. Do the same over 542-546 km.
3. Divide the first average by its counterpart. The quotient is 1.01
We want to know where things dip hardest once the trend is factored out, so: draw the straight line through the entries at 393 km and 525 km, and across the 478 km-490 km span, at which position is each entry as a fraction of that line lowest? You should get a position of 489 km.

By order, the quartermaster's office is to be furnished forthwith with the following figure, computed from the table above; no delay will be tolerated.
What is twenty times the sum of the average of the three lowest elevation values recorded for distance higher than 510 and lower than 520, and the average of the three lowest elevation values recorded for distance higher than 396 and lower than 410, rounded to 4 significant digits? 2802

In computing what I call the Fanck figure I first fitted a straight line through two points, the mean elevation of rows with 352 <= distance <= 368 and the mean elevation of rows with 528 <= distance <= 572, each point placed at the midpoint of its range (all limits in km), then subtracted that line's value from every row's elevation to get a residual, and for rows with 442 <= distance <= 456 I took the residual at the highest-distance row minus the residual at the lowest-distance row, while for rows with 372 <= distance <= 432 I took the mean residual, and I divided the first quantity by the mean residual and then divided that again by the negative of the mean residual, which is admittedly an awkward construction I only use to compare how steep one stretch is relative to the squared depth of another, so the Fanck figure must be -1.3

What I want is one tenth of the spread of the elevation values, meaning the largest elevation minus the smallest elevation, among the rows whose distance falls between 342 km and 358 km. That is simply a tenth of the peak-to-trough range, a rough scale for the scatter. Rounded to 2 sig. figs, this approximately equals 0.76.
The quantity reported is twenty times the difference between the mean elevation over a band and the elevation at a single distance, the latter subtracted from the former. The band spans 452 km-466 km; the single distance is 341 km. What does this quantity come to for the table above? 236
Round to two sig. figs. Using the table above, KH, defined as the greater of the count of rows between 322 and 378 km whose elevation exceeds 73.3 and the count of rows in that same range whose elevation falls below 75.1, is 19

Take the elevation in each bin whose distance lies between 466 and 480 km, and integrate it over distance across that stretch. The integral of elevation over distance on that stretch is 1038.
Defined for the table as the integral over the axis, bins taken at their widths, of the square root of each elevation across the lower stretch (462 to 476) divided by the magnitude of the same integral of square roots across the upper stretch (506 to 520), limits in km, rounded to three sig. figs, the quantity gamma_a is 1.10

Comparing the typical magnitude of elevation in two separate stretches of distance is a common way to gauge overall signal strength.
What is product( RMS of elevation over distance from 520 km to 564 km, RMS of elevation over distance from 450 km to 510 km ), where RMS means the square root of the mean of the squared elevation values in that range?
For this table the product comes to 4875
